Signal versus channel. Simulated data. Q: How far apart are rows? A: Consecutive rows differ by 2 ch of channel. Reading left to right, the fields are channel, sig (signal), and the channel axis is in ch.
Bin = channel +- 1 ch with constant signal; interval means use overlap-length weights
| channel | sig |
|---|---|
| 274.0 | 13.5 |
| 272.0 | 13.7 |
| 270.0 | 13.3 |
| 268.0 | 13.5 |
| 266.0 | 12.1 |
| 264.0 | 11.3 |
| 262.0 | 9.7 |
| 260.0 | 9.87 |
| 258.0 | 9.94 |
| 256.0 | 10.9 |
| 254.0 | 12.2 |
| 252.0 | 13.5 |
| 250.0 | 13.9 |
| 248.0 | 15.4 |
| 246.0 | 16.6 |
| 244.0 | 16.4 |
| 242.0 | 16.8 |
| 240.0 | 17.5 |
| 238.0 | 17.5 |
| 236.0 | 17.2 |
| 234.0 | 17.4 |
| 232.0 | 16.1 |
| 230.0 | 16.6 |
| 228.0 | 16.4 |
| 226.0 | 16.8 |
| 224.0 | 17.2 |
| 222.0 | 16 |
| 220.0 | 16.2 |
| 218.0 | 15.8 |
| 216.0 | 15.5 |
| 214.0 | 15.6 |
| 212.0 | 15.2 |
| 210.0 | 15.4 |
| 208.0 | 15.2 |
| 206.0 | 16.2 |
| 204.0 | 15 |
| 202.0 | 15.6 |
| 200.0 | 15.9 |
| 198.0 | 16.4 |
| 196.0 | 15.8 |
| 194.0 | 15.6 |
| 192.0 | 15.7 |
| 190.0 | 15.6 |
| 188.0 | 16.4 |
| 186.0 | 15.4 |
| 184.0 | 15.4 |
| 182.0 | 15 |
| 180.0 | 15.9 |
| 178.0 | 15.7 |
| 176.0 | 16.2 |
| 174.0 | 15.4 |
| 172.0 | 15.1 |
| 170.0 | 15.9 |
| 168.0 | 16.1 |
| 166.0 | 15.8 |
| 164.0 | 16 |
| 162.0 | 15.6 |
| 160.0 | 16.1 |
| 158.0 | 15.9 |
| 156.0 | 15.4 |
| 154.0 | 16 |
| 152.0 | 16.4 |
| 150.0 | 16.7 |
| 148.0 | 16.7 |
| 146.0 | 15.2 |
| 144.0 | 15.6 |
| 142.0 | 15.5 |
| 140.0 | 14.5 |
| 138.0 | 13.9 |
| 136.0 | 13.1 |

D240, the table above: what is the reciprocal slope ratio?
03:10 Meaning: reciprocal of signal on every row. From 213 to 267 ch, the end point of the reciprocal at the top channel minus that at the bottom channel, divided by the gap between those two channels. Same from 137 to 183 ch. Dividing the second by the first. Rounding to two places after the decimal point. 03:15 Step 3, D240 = -0.34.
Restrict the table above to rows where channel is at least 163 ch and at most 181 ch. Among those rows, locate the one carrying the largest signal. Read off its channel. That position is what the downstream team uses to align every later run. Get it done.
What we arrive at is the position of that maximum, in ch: 176.0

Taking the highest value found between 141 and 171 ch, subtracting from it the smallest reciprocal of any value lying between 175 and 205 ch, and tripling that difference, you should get 49.9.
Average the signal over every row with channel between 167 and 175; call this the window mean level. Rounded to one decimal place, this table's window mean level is 15.6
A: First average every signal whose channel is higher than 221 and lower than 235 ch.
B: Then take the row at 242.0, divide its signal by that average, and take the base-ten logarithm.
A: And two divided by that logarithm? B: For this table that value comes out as 490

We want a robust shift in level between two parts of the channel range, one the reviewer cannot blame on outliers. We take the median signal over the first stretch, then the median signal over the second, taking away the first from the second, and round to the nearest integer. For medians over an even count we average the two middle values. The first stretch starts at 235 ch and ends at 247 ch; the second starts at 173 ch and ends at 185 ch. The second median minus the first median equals -1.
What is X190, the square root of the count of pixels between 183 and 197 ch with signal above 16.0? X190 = 1.00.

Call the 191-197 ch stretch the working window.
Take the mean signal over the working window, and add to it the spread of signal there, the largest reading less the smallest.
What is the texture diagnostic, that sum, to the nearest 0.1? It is 15.9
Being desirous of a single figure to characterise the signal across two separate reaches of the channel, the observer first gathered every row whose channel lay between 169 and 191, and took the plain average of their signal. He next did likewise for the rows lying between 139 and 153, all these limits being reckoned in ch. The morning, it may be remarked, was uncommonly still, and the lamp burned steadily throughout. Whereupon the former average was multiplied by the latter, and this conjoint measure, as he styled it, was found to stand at 247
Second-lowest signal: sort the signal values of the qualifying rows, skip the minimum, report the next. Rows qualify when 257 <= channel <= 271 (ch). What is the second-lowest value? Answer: 9.87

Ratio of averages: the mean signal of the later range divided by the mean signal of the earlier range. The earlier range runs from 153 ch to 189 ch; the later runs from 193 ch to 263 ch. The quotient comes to 0.97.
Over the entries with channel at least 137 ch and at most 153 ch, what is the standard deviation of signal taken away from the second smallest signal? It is 13.5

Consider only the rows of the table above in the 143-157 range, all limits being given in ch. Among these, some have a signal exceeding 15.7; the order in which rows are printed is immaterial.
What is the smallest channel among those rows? 148.0 ch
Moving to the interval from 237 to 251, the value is 238.0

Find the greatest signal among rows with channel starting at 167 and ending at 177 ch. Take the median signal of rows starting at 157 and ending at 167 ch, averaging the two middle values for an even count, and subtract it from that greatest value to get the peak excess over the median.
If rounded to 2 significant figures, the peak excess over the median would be 0.30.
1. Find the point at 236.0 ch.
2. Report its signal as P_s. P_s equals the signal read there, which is 17.2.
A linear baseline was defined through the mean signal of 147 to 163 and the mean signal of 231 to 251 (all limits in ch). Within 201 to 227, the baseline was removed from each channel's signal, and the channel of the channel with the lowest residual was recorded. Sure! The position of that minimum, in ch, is 204.0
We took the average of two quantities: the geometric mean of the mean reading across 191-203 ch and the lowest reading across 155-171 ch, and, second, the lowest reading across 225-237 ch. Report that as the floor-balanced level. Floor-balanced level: 15.9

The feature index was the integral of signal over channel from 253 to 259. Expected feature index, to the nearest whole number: 66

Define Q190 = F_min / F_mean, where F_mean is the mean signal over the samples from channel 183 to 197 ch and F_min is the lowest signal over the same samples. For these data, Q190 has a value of 0.981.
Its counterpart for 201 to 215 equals 0.970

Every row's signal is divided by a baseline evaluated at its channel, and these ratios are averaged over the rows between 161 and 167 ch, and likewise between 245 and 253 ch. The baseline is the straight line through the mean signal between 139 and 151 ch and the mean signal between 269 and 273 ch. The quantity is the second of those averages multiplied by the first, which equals 1.10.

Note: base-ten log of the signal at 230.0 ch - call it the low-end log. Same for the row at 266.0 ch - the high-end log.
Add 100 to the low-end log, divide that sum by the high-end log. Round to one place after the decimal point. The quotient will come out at 93.5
